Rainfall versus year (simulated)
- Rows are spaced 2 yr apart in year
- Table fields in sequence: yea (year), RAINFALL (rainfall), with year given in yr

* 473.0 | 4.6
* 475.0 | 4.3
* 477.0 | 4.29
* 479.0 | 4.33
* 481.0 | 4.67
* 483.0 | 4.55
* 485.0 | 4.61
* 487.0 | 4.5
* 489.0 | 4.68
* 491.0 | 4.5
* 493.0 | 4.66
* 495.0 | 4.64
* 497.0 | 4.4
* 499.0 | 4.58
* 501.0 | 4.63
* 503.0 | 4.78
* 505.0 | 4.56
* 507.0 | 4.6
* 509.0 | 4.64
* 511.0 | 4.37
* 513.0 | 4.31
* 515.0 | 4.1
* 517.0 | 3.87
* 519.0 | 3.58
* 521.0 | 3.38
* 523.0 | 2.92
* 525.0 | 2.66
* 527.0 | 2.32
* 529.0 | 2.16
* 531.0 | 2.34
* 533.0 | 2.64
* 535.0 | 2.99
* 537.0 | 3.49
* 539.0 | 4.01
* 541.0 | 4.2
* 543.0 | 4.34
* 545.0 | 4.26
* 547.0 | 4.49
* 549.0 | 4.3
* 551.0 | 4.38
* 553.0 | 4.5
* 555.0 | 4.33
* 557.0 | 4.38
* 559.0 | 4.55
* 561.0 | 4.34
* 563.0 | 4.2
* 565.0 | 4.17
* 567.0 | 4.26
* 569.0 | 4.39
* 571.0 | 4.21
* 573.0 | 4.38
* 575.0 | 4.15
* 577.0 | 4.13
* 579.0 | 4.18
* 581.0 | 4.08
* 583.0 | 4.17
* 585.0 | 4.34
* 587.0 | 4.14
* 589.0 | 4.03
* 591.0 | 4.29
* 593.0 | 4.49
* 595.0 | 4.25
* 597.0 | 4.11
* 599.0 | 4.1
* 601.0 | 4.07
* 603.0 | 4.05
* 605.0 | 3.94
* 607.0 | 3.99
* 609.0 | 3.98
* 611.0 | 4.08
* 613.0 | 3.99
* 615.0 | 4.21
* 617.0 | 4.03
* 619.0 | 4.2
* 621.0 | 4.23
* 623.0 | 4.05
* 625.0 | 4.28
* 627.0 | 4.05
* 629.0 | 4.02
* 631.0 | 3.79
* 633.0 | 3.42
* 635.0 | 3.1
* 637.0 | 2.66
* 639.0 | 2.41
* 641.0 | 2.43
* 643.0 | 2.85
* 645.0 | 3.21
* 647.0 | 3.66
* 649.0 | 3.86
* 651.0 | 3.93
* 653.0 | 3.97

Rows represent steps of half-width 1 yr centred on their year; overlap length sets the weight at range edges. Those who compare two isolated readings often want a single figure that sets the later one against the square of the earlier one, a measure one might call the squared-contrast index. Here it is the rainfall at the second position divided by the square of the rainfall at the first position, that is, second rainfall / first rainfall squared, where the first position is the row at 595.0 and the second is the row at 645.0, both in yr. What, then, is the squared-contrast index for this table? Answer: 0.18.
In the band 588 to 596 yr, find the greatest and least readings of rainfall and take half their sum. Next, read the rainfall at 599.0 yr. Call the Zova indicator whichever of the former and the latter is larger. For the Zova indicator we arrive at 4.3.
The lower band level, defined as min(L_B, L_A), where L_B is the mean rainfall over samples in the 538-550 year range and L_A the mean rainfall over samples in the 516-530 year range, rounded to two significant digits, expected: 3.0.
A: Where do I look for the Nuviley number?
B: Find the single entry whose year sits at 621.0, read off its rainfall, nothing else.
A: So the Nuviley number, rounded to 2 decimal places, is 4.23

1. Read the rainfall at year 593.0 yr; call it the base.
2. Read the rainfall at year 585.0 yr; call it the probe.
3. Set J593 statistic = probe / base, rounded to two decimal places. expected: 0.97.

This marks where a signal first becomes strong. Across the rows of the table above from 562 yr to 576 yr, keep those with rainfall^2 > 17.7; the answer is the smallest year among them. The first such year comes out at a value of 567.0 yr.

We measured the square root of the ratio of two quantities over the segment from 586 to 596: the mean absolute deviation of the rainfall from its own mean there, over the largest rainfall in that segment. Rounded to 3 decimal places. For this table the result 0.166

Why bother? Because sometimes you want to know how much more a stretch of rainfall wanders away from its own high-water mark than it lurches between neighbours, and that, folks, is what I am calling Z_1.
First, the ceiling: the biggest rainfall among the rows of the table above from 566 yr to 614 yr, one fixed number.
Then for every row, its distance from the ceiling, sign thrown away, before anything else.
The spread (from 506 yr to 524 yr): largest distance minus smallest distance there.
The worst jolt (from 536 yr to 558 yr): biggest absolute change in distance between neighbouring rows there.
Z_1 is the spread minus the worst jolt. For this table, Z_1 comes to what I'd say 0.9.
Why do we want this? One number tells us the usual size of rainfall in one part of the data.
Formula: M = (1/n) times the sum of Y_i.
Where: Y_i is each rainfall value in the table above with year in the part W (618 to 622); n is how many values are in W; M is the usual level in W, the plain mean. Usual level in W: 4.2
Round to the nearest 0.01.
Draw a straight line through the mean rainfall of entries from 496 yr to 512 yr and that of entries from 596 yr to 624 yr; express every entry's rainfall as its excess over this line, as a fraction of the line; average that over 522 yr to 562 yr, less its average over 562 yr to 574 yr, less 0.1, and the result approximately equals -0.26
